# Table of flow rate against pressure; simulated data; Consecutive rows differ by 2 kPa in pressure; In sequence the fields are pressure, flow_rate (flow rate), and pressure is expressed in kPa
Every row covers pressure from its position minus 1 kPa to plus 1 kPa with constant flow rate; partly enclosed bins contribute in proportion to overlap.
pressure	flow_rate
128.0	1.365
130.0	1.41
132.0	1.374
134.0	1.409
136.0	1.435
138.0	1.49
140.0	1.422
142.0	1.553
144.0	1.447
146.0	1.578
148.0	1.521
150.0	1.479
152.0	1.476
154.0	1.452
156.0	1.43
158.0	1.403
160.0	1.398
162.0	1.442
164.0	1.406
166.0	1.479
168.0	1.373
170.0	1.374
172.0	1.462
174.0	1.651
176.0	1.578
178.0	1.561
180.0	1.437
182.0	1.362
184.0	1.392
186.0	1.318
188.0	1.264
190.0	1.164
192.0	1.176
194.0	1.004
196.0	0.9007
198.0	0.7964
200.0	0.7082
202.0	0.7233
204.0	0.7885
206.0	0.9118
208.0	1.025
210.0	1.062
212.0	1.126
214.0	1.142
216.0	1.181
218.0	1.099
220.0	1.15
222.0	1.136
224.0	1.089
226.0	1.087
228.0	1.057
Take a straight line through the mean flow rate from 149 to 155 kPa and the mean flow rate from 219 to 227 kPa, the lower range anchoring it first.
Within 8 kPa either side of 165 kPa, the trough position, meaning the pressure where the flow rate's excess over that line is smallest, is 158.0 kPa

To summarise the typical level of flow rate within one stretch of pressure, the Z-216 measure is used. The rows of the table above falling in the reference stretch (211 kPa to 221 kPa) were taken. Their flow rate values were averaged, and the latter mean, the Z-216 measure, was 1.14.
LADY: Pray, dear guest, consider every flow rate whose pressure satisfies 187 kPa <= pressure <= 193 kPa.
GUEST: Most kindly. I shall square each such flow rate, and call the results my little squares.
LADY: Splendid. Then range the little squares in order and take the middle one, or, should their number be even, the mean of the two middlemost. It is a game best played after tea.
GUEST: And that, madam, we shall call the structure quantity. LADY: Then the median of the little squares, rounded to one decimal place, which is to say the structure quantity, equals 1.4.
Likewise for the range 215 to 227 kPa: 1.2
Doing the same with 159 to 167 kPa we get 2.0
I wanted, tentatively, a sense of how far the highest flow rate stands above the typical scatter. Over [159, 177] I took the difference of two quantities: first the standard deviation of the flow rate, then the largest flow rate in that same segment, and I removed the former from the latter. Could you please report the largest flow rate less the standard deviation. 1.56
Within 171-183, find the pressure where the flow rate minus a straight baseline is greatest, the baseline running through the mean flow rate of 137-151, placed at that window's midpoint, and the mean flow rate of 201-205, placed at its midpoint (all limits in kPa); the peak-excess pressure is 174.0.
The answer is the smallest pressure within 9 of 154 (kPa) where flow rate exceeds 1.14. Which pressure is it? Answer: 146.0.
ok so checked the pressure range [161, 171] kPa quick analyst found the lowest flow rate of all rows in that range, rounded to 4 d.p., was 1.3730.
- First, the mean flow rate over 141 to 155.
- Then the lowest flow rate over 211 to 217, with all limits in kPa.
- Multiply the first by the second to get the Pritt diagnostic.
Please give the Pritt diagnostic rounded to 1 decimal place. 1.7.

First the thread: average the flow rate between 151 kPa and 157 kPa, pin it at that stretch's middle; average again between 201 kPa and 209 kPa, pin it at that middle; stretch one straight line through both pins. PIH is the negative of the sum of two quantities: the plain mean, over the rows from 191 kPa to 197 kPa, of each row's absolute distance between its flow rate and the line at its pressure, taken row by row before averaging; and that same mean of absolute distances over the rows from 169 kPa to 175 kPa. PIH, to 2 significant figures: -0.33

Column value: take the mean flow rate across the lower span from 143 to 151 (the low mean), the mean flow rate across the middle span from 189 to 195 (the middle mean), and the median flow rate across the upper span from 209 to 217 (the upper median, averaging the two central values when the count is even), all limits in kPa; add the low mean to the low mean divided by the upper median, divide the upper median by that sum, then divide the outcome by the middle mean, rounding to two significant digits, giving 0.36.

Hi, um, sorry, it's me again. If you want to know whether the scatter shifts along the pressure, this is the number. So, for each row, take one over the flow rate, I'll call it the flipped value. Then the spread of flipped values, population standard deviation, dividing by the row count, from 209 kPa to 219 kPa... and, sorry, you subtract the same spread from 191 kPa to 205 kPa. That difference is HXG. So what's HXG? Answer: -0.16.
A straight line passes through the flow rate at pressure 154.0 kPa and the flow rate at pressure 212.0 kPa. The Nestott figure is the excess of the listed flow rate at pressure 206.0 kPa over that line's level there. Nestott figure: -0.25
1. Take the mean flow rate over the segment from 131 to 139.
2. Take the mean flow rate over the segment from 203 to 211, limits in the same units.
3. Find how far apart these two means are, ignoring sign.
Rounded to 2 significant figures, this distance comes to 0.48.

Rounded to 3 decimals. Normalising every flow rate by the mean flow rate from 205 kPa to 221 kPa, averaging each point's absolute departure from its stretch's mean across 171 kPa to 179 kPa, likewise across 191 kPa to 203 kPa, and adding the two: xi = 0.178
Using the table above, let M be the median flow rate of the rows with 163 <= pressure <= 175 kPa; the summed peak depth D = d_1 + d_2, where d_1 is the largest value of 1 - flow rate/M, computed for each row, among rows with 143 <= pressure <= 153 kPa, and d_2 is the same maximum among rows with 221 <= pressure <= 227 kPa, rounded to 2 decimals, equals 0.23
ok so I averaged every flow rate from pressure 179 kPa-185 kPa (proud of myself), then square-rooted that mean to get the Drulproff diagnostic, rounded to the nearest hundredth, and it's 1.18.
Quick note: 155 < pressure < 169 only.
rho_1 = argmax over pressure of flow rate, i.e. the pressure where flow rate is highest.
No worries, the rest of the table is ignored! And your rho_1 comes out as 166.0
